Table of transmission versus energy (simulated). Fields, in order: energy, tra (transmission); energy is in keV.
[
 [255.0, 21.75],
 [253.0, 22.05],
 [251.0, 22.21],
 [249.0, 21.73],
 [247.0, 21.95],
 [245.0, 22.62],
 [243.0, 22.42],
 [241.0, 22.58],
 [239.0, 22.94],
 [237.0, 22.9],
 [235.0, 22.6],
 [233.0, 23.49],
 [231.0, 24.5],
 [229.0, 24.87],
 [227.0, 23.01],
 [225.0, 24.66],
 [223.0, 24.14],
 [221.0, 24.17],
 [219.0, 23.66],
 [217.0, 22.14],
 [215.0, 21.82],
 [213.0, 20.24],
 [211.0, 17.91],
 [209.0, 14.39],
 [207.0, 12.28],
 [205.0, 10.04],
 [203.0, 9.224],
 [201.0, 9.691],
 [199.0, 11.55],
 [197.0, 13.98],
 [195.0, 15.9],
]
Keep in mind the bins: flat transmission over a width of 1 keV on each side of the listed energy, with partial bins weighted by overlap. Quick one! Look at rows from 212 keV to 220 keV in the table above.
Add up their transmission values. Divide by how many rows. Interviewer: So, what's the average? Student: 22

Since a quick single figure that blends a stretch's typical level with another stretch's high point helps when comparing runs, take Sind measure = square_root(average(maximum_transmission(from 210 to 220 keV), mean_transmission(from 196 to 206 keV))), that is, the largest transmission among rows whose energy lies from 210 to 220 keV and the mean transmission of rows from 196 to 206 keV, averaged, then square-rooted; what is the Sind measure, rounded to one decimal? 4.2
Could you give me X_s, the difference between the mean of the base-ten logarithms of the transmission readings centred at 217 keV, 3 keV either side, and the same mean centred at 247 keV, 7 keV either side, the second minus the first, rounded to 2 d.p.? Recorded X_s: -0.01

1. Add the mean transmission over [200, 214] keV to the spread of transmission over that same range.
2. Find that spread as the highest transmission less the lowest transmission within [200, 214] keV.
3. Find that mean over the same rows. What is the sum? 24.4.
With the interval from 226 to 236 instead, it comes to 26.0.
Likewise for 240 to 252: 23.1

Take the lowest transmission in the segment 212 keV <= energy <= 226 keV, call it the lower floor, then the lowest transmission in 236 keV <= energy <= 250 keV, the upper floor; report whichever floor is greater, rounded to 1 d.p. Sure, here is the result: 21.7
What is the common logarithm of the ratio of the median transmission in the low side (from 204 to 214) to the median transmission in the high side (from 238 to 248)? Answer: -0.20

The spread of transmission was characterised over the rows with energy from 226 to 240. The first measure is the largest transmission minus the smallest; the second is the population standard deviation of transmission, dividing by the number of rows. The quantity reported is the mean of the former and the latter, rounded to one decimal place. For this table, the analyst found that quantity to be 1.5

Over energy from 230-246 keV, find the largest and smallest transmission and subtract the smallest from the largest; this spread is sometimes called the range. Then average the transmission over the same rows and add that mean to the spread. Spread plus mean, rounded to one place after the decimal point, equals 25.1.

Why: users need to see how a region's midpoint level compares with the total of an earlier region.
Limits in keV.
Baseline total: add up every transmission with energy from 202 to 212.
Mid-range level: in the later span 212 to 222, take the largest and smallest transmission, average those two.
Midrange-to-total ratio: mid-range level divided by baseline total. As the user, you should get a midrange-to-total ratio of 0.35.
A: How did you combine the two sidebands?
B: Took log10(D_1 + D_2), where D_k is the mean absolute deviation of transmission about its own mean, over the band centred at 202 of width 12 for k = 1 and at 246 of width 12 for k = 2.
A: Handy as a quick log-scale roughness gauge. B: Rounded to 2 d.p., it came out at 0.25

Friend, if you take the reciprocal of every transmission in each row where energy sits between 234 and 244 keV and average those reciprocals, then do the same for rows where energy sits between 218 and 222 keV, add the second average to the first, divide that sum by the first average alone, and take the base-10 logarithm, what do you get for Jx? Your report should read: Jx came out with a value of 0.290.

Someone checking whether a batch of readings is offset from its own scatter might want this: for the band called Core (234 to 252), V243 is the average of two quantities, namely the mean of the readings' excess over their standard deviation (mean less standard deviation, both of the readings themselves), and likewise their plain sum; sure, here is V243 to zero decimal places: 112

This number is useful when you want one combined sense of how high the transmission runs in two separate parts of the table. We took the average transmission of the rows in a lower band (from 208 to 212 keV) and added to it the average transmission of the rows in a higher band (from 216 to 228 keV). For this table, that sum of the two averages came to 39.8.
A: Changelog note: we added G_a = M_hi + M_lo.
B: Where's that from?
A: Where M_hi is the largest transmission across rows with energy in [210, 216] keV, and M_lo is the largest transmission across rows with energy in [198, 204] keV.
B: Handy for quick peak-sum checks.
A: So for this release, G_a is 33.4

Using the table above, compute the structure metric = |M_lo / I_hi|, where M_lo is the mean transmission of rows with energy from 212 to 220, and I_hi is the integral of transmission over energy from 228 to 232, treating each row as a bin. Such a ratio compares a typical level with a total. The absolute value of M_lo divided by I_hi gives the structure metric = 0.22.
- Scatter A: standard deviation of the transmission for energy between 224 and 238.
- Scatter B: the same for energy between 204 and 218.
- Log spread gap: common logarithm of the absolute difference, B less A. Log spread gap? 0.6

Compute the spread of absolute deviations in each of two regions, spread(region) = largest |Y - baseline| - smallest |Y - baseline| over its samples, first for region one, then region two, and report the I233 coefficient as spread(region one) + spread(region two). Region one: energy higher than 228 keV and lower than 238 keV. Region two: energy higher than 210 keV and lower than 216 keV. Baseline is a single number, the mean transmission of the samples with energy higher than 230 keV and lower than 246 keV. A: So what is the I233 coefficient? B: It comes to 5.7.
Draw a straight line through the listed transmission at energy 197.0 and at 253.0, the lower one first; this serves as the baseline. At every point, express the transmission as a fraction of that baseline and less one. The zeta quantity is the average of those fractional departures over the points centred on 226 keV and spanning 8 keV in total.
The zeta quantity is 0.33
